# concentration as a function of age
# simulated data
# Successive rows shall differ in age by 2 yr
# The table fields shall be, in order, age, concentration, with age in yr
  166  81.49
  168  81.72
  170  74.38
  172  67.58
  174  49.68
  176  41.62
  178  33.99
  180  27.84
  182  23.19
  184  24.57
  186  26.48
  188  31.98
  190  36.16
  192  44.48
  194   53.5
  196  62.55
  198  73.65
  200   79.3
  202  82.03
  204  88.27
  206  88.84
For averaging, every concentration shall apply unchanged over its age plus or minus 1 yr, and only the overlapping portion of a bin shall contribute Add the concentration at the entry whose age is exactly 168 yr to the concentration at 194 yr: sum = 135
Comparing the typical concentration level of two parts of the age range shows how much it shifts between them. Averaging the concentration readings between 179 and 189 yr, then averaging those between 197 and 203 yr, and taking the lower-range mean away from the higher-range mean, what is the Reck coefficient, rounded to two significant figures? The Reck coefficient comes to 52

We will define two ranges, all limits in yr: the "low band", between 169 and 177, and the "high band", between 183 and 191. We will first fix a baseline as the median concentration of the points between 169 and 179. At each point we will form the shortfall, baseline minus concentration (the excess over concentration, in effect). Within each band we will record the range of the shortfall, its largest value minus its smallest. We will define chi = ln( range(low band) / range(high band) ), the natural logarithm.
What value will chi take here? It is 1.0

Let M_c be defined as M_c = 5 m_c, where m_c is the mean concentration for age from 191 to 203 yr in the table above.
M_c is 330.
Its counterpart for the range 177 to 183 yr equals 142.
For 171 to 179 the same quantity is 241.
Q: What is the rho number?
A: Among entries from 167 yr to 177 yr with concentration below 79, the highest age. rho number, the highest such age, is 176 yr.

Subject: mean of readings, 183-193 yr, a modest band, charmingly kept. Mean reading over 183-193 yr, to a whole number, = 33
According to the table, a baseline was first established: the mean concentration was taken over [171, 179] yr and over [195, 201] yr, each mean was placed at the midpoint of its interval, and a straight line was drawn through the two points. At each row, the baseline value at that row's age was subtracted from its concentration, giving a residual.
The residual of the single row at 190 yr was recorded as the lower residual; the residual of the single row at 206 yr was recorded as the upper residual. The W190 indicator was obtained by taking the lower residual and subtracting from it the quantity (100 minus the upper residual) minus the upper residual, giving -110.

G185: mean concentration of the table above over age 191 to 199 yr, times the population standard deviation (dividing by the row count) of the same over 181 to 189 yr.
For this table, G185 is 196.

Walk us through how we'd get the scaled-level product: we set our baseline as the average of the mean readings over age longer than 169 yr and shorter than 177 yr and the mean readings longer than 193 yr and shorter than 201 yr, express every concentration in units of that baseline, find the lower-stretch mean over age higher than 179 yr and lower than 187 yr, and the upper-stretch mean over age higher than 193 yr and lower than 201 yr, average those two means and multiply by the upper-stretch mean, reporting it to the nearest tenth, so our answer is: 0.8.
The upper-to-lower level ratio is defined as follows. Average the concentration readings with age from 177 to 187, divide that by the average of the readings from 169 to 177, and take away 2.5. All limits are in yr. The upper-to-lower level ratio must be -2.0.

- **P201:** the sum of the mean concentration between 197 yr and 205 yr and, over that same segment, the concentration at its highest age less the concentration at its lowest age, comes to 95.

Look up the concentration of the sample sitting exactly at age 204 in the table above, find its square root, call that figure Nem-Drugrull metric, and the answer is 9.4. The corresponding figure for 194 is 7.3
